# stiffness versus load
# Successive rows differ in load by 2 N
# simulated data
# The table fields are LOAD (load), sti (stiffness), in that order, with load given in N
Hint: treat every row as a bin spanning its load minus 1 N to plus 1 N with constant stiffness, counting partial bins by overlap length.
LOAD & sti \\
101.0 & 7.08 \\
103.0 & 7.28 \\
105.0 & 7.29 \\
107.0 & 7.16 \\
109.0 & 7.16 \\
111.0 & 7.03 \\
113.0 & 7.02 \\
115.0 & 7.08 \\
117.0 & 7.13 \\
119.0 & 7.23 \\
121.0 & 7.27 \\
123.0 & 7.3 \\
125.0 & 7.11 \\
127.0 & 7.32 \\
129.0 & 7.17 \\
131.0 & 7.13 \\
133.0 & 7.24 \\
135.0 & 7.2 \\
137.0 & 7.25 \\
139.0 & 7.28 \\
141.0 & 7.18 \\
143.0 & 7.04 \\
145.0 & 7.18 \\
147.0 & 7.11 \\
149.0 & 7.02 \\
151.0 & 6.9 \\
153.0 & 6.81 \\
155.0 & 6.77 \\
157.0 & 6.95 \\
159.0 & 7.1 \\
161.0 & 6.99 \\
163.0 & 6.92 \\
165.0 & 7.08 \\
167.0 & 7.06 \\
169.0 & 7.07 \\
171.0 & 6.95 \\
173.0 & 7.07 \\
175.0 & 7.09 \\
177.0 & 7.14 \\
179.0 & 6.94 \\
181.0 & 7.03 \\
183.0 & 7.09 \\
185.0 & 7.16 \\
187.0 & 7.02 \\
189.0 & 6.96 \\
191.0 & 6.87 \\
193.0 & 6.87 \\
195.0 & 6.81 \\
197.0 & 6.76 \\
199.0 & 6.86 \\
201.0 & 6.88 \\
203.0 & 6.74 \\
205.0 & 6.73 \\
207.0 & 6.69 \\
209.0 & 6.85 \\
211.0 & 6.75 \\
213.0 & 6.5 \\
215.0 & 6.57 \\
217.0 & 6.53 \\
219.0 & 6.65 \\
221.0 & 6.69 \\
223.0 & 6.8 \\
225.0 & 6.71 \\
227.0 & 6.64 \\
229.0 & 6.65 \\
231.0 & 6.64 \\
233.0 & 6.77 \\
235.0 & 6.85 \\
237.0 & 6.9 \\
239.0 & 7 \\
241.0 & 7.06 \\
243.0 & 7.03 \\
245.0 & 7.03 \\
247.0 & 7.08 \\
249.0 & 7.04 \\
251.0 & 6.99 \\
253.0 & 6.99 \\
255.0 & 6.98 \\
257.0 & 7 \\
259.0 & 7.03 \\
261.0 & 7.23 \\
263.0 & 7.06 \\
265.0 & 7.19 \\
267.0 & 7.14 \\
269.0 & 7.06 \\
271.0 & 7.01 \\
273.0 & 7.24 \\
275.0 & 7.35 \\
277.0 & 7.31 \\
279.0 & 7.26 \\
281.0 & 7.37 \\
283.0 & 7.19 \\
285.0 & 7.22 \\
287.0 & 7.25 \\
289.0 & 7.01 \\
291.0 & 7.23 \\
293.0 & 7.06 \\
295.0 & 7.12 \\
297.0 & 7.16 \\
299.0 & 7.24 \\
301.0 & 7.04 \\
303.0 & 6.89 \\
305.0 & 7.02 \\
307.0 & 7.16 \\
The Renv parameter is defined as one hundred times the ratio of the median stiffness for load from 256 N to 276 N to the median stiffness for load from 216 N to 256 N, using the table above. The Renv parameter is 103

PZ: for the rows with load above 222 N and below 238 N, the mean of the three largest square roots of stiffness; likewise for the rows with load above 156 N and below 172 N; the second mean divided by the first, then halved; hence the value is 0.508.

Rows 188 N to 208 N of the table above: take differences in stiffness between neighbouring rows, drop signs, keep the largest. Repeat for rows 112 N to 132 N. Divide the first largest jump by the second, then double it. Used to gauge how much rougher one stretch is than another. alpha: 1.3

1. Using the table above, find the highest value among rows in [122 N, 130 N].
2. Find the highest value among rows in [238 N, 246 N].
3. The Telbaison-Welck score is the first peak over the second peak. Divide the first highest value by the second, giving 1.04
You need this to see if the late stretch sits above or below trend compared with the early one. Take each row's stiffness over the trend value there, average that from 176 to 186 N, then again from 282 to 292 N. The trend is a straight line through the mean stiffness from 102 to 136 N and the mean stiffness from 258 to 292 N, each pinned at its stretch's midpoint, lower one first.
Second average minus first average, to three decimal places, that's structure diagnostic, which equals 0.015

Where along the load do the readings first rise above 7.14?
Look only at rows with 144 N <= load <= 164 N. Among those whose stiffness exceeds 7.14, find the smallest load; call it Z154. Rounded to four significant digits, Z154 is 145.0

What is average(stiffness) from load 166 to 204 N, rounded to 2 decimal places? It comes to 6.97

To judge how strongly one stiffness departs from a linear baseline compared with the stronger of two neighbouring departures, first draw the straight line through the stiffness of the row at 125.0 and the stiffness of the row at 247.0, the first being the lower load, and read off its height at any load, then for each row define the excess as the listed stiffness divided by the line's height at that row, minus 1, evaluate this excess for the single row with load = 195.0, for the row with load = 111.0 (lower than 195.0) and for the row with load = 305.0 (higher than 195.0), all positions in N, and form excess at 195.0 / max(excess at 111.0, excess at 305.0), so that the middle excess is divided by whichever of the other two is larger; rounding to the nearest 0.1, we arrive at 6.2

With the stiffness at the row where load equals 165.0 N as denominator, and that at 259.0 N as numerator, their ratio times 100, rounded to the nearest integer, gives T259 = 99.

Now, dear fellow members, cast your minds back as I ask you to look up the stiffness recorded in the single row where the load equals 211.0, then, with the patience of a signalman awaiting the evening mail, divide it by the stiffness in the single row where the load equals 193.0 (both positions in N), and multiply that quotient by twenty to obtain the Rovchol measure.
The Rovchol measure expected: 19.7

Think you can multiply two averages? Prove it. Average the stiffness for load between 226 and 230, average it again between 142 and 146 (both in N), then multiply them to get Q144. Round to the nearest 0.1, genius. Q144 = 47.2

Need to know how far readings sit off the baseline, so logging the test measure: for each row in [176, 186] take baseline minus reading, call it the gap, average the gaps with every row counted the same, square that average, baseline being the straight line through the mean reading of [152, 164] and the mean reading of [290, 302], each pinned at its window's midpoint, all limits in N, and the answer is 0.013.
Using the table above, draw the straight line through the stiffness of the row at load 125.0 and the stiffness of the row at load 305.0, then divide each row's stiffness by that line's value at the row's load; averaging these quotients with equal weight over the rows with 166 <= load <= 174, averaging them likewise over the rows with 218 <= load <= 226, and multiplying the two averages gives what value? 0.94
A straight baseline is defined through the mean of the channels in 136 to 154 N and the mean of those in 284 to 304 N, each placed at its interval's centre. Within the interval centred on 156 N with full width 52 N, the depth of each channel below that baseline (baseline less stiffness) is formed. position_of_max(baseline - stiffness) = 155.0 N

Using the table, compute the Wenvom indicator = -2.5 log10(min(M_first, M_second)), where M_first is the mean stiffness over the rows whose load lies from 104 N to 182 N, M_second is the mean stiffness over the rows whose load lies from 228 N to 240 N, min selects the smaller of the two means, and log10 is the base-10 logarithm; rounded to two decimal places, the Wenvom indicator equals -2.08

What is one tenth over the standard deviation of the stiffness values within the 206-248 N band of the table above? 0.6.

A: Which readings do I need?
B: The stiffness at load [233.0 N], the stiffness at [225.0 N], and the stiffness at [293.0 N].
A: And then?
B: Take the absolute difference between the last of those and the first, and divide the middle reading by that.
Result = 23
